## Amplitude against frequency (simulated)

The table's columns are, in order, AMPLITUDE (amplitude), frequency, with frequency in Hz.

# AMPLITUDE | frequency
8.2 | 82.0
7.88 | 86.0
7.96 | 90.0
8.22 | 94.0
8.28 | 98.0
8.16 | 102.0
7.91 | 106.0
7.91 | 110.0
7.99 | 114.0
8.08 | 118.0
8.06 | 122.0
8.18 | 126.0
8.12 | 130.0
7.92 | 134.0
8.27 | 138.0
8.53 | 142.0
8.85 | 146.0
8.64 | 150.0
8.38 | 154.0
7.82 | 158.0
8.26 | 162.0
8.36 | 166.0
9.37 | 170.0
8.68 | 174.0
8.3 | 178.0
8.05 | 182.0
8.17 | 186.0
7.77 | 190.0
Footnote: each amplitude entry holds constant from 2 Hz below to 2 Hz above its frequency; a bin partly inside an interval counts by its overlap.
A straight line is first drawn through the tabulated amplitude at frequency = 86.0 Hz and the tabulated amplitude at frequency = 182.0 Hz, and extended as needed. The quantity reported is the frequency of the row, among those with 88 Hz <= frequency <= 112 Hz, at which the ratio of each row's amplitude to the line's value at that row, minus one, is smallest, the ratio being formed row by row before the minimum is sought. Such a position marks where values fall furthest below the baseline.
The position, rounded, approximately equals 110.0 Hz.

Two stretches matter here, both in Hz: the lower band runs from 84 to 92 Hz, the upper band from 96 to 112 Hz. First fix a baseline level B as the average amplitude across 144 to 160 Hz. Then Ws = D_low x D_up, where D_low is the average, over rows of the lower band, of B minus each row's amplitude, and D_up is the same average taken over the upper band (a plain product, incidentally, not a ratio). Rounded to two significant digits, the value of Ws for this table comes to 0.18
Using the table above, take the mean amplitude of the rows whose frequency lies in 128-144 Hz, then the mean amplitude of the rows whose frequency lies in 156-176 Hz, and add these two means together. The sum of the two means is 16.71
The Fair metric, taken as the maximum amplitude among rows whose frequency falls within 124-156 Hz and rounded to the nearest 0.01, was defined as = 8.85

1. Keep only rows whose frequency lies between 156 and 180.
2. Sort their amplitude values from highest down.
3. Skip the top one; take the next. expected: 8.68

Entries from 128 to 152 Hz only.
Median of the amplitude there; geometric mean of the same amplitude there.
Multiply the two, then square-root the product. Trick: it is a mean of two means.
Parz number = 8.4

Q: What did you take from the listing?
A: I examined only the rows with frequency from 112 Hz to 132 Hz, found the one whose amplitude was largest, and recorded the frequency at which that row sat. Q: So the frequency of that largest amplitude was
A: 126.0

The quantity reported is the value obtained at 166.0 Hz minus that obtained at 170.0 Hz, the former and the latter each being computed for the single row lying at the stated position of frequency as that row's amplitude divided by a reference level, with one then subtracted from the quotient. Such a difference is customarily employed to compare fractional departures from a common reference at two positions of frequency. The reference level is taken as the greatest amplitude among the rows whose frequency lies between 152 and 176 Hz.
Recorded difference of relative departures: -0.11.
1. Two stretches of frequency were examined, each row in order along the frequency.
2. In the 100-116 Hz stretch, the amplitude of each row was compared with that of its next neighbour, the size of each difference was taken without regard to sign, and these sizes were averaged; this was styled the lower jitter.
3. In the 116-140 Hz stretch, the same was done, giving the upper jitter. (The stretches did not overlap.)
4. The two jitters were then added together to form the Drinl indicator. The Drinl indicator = 0.3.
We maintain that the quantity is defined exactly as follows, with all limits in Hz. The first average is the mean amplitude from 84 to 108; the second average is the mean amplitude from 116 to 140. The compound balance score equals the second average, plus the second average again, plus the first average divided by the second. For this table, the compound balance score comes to 17.2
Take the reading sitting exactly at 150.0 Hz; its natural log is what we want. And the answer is 2.16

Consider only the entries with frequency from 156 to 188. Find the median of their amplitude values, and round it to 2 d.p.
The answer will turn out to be 8.28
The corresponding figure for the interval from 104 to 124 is 7.99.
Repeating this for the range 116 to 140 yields 8.10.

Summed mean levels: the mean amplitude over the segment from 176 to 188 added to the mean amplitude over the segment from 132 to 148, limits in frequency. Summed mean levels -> 16.6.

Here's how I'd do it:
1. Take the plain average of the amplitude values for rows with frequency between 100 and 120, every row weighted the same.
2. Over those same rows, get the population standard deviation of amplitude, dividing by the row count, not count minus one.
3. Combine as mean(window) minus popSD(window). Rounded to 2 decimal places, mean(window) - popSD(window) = 7.91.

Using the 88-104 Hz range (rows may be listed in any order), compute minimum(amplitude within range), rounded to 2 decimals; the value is 7.96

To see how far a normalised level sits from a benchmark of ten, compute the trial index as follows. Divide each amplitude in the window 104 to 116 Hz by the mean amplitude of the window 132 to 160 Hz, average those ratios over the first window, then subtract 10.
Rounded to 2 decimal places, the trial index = -9.05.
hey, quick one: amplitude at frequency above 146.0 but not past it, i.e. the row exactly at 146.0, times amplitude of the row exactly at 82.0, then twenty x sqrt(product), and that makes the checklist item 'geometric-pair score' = 170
